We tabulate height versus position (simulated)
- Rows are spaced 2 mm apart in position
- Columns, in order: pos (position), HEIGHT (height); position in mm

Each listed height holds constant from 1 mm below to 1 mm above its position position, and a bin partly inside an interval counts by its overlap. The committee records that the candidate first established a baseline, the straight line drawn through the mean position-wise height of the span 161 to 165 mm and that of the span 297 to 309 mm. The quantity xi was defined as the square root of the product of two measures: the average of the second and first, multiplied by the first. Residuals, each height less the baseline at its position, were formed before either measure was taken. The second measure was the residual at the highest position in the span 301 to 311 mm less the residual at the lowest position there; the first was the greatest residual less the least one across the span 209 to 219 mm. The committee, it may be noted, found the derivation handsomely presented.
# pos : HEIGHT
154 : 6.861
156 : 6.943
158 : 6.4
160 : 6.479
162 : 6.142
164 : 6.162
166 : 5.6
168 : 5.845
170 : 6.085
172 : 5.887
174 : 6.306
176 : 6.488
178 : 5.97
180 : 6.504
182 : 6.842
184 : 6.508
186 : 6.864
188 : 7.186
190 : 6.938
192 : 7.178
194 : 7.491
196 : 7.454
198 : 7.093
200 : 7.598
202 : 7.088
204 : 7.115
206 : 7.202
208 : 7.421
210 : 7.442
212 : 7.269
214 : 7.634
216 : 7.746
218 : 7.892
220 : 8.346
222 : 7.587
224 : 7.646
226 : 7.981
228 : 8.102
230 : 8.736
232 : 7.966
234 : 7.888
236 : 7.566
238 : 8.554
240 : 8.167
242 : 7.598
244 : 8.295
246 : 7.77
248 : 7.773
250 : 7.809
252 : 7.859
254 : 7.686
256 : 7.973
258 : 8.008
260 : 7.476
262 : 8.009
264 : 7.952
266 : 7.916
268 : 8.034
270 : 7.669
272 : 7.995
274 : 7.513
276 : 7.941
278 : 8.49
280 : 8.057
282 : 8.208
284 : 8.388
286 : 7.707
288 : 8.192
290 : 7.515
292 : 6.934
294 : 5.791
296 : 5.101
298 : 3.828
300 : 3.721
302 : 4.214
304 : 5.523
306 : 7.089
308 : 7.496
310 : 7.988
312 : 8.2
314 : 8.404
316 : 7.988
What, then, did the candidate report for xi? 1.22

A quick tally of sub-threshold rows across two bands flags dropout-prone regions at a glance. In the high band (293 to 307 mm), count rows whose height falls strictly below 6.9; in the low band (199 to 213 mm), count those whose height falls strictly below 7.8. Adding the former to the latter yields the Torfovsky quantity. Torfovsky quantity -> 13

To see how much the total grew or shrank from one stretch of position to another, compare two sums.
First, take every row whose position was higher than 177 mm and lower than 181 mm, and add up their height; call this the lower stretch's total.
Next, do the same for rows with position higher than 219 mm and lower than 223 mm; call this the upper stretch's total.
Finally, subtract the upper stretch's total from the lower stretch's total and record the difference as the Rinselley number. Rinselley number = -3.5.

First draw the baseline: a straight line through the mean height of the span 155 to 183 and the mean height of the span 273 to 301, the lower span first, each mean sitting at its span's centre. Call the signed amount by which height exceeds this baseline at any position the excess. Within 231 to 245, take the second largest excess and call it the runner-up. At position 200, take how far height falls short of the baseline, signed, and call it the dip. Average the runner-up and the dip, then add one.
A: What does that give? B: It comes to 1.22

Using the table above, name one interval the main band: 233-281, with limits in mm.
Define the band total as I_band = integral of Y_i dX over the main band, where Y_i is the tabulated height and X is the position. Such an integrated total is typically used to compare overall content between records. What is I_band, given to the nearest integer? 380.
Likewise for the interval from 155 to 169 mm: 87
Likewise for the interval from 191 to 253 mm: 479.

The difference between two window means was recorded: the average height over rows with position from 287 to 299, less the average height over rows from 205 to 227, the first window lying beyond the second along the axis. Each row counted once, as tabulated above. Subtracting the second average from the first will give -1.4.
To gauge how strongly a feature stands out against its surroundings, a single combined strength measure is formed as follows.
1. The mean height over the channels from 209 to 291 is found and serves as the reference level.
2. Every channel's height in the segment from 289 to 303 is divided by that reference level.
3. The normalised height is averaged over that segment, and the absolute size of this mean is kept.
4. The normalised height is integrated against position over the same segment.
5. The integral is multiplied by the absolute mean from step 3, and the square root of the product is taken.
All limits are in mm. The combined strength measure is 2.51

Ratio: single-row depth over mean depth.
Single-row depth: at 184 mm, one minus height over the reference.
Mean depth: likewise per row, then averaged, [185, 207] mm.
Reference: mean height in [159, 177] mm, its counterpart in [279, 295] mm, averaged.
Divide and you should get -1.0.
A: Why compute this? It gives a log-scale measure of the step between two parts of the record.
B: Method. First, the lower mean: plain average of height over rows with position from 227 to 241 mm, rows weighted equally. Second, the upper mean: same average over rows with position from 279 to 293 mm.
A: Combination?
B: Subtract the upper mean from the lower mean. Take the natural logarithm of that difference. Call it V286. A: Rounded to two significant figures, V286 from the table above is -1.3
